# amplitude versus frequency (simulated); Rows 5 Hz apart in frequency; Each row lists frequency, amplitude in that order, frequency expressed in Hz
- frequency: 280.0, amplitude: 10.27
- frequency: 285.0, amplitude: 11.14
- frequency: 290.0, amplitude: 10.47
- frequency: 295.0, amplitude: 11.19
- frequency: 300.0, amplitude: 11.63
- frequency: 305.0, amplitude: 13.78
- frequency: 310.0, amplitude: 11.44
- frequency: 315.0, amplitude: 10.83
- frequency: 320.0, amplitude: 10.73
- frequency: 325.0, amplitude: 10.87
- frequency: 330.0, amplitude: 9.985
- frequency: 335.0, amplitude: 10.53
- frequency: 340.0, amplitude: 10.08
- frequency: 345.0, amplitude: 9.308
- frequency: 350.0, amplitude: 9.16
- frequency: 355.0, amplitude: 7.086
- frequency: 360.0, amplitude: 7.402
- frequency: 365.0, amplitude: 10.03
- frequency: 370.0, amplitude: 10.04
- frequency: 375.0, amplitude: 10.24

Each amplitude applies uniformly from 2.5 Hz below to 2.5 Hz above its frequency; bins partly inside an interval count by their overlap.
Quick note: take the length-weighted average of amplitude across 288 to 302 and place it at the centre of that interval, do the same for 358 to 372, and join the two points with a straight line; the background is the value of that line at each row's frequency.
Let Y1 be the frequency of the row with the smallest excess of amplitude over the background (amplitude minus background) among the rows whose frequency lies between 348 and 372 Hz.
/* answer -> 355.0 Hz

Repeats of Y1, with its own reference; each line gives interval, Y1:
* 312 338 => 330.0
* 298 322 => 315.0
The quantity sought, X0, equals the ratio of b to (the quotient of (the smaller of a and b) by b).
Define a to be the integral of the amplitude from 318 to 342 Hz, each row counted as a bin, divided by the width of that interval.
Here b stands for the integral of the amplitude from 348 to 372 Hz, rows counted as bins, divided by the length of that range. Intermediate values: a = 10.4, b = 8.7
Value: 9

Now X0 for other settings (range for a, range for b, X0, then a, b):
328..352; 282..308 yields 14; 9.8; 11.6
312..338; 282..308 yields 13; 10.6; 11.6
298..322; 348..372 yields 9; 11.7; 8.7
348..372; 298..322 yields 16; 8.7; 11.7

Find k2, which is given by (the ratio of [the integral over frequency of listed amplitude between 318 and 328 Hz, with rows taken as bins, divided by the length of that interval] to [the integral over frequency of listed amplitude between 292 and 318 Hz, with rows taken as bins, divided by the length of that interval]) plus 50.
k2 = 50.9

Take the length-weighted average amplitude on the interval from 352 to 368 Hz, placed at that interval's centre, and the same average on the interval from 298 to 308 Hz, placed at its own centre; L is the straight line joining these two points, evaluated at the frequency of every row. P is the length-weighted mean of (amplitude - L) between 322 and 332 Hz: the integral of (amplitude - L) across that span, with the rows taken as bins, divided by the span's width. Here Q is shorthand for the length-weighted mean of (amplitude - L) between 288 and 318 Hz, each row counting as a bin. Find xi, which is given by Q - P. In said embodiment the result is -0.8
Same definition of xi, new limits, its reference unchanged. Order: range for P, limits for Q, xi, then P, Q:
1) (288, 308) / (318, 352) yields 1.2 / -1.3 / -0.1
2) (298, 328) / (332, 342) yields 0.6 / -0.4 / 0.2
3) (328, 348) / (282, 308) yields -1.7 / 0.0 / -1.7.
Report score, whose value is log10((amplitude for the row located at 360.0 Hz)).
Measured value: 0.87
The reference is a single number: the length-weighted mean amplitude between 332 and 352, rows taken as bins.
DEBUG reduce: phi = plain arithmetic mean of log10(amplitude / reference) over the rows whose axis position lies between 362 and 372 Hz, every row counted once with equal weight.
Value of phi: 0.01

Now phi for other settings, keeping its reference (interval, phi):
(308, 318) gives 0.06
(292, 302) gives 0.07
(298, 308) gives 0.11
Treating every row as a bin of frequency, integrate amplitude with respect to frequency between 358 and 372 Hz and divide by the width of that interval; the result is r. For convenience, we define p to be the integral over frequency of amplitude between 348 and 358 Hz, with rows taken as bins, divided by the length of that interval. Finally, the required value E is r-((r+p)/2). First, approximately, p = 8.0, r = 9.2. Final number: 0.6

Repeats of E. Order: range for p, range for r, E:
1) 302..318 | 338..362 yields -1.7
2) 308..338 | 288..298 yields 0.1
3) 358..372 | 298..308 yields 1.8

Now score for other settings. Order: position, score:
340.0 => 1.00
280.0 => 1.01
